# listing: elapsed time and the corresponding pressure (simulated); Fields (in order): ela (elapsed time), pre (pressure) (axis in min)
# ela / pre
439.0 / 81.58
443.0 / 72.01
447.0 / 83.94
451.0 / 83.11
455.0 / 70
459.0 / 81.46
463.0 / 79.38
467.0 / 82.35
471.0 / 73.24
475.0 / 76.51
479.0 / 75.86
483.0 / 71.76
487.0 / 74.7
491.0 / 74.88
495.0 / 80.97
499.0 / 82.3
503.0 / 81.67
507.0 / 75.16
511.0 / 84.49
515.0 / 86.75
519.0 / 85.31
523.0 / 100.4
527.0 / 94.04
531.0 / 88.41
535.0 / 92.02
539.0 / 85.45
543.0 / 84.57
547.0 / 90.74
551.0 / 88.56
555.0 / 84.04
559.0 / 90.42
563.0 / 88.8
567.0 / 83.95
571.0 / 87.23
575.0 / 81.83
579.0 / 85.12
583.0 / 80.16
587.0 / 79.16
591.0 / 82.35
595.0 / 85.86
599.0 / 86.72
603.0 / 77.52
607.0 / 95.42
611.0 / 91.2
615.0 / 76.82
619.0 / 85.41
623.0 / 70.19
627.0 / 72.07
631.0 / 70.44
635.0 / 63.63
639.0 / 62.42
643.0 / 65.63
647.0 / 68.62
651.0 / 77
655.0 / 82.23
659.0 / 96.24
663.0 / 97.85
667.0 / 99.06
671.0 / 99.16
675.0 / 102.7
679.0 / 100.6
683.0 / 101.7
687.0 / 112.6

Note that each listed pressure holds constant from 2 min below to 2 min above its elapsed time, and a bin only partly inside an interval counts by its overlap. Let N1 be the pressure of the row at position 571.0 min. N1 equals 87.23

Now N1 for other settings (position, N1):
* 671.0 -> 99.16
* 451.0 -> 83.11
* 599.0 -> 86.72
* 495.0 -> 80.97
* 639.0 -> 62.42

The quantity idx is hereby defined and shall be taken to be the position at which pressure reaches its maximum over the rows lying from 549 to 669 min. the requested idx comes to 667.0 min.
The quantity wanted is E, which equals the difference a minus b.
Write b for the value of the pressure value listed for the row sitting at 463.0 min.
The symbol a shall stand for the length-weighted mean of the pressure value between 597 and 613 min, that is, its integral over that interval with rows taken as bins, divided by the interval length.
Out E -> 8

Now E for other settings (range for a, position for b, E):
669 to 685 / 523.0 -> 1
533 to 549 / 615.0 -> 11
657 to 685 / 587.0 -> 20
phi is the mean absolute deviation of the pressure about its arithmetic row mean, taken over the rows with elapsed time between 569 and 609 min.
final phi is 4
